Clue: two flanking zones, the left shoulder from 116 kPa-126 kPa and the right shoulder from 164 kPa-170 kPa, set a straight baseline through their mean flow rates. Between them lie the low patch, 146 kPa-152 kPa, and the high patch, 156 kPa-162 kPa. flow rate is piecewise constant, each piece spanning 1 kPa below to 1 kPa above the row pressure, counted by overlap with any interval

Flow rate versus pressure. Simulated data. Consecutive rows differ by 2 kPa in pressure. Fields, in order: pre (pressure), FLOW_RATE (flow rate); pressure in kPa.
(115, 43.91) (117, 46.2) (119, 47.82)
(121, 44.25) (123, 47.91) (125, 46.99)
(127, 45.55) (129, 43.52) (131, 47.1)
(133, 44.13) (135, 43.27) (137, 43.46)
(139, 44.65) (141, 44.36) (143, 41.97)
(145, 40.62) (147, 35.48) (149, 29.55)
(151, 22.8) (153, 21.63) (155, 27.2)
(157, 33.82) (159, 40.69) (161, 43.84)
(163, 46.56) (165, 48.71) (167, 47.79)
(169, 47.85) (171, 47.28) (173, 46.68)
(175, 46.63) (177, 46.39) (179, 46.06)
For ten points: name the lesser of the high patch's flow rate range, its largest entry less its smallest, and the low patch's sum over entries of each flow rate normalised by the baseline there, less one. -1.2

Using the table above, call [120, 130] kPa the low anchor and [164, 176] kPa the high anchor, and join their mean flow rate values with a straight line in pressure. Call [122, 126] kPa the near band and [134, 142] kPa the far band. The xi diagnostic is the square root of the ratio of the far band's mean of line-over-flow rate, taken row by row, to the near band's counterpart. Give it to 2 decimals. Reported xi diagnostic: 1.05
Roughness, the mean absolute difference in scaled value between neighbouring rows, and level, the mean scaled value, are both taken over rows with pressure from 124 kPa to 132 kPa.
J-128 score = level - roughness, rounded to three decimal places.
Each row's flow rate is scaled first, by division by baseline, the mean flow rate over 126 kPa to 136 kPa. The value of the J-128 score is 0.972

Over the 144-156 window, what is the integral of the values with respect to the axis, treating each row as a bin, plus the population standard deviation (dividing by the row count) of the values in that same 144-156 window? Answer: 361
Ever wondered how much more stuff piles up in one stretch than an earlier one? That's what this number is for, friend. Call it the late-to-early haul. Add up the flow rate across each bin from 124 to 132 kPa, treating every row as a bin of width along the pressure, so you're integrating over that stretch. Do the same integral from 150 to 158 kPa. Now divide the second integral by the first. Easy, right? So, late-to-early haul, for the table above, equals 0.58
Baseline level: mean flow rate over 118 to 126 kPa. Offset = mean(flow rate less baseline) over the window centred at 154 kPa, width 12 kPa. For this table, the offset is -17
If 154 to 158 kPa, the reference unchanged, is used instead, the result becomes -16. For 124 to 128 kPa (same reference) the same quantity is 0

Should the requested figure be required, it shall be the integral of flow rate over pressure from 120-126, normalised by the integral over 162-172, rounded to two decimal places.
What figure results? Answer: 0.58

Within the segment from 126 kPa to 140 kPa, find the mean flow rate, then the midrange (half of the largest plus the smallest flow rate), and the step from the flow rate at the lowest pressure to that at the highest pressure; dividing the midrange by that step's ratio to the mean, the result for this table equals -2235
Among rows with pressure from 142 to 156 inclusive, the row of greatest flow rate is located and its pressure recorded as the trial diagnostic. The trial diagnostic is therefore 143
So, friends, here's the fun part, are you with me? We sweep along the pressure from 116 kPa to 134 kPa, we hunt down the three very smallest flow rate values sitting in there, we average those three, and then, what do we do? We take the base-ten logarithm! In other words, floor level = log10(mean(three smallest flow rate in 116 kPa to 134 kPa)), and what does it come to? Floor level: 1.64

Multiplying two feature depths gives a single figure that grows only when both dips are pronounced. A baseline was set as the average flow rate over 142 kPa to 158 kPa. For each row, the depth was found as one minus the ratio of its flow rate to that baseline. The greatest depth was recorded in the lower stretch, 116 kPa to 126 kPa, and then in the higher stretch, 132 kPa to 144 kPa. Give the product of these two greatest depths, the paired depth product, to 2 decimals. 0.13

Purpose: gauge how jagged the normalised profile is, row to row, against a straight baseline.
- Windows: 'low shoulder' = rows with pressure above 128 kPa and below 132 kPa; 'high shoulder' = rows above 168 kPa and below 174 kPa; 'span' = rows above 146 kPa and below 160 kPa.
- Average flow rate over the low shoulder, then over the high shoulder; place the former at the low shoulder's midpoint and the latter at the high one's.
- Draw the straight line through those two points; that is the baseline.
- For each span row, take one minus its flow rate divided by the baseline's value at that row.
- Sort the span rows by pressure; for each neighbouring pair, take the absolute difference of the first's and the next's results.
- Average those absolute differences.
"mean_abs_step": 0.118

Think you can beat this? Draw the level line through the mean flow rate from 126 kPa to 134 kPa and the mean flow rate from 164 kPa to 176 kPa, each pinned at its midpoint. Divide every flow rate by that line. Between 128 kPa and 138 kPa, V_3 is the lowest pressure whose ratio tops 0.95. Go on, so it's 129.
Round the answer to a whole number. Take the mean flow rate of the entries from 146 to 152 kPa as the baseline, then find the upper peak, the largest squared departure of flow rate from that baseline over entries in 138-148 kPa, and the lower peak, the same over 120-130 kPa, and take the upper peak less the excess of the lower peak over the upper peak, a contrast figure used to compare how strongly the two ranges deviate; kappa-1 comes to 125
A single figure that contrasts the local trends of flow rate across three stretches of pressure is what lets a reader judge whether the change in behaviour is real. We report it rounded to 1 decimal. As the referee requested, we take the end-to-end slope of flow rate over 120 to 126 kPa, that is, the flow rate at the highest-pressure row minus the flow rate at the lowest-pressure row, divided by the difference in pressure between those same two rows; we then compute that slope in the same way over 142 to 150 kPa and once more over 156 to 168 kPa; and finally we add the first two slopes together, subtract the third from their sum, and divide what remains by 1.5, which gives -1.9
